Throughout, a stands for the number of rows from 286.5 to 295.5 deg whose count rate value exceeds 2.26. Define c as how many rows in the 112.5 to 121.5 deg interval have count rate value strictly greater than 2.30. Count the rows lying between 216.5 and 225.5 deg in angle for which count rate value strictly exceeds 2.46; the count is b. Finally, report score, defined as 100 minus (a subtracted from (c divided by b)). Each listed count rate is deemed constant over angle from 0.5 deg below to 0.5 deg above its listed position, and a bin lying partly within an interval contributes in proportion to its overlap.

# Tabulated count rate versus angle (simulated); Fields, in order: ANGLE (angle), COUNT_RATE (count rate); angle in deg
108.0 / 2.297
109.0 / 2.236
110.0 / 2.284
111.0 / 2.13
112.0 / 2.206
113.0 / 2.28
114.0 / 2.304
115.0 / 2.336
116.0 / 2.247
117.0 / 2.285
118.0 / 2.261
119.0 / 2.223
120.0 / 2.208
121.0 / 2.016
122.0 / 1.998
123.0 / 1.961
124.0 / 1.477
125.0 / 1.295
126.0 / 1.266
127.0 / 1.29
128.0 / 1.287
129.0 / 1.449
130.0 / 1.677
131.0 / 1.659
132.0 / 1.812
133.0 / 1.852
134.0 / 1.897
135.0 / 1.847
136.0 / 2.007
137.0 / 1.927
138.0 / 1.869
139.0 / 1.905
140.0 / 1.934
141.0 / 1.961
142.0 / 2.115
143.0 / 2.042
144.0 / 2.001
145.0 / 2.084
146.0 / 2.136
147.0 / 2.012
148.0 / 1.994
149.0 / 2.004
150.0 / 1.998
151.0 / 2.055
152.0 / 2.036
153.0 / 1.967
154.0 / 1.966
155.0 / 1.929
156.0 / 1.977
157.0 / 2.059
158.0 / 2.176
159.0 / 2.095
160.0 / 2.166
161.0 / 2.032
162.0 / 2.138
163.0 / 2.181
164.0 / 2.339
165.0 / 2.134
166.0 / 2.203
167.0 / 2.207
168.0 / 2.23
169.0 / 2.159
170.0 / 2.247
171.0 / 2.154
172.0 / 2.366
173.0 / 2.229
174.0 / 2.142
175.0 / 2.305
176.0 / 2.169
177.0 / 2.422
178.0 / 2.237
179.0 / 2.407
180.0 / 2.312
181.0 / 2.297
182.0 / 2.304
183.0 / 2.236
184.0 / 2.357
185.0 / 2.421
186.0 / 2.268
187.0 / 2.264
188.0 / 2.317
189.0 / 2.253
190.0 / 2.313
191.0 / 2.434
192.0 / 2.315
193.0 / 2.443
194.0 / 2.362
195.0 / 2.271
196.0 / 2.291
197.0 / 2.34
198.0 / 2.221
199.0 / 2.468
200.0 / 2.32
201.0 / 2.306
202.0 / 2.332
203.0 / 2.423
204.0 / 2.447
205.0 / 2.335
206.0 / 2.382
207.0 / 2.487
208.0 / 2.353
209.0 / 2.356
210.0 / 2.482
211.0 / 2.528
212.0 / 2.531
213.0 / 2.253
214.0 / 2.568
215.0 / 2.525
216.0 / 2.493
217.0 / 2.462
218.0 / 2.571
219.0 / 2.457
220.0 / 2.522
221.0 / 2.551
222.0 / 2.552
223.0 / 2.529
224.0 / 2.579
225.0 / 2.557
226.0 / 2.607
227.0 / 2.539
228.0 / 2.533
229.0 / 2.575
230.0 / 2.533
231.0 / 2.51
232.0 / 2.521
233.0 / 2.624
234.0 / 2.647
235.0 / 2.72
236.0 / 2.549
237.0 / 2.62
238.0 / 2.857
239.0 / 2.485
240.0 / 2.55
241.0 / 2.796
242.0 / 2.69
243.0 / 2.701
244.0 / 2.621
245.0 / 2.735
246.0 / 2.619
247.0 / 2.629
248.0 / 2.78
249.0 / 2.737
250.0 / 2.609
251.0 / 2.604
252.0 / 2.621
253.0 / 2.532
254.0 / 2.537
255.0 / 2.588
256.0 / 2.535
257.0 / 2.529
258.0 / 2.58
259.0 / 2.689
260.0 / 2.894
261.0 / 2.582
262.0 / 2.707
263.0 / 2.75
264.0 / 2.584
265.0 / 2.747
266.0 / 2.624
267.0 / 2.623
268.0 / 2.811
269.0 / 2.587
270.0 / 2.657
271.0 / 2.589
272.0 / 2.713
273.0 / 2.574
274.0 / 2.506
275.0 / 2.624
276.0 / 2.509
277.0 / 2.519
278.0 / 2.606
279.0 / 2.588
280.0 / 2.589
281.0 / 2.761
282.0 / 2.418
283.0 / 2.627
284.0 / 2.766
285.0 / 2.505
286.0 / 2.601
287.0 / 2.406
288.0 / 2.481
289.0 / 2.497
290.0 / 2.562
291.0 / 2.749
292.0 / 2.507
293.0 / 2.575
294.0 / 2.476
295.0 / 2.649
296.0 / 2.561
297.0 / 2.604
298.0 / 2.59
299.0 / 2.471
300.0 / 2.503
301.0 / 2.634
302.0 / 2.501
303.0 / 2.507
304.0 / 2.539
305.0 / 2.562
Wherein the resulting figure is 109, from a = 9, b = 8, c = 2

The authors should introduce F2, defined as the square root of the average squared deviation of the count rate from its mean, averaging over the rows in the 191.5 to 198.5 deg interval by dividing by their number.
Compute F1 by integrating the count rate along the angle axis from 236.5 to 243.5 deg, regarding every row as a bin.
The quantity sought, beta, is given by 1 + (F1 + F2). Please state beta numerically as 19.8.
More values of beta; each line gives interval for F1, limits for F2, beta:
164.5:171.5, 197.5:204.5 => 16.4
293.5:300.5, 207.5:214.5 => 19.0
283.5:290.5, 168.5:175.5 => 18.9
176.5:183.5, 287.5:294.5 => 17.3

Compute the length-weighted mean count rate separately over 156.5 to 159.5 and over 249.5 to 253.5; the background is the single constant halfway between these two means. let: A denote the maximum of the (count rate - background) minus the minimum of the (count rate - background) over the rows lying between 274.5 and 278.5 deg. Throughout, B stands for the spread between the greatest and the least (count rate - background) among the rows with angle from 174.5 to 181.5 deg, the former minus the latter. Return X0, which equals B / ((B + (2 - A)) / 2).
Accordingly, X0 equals 0.24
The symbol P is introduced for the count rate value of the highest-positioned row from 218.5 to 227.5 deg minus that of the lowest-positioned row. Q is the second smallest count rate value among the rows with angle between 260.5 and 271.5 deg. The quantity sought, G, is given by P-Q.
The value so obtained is -2.5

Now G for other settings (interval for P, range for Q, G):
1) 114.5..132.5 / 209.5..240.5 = -3.0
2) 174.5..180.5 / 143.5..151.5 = -2.0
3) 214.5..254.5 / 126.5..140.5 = -1.3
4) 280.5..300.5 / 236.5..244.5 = -2.8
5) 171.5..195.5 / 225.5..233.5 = -2.6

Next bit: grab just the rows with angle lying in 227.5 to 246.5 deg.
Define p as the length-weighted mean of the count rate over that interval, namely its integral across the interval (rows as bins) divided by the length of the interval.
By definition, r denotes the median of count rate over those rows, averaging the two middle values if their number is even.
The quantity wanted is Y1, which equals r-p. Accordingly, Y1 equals -0.006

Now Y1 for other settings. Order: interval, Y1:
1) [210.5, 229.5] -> 0.010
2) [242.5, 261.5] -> -0.019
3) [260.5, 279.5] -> -0.020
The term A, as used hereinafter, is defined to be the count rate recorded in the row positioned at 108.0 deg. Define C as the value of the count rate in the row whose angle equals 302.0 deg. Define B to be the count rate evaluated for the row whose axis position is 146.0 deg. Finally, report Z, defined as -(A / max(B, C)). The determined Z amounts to -0.92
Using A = 2.297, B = 2.136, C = 2.501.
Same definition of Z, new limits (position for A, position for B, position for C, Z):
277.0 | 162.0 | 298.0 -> -0.97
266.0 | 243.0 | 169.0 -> -0.97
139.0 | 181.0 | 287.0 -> -0.79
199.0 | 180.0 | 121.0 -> -1.07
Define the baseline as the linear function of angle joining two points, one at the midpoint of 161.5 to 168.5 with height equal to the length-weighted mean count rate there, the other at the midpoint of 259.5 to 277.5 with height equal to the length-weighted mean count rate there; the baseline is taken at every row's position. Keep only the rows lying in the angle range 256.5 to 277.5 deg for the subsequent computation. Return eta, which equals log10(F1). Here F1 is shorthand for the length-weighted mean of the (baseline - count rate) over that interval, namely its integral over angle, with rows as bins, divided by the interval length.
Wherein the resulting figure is -4.2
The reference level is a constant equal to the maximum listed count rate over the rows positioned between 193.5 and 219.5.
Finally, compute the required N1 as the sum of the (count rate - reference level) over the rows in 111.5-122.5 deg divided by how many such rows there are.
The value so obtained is -0.36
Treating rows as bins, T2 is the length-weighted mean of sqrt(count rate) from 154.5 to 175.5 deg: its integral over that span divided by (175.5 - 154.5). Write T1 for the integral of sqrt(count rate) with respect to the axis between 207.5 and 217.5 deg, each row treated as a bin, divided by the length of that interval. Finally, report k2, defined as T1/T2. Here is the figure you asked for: 1.06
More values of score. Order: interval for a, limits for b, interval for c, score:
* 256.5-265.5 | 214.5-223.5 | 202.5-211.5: 108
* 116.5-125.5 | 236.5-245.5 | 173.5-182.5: 101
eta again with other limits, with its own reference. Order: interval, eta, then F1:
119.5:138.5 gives -0.5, 0.33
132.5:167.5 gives -1.0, 0.11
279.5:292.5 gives -0.8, 0.14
